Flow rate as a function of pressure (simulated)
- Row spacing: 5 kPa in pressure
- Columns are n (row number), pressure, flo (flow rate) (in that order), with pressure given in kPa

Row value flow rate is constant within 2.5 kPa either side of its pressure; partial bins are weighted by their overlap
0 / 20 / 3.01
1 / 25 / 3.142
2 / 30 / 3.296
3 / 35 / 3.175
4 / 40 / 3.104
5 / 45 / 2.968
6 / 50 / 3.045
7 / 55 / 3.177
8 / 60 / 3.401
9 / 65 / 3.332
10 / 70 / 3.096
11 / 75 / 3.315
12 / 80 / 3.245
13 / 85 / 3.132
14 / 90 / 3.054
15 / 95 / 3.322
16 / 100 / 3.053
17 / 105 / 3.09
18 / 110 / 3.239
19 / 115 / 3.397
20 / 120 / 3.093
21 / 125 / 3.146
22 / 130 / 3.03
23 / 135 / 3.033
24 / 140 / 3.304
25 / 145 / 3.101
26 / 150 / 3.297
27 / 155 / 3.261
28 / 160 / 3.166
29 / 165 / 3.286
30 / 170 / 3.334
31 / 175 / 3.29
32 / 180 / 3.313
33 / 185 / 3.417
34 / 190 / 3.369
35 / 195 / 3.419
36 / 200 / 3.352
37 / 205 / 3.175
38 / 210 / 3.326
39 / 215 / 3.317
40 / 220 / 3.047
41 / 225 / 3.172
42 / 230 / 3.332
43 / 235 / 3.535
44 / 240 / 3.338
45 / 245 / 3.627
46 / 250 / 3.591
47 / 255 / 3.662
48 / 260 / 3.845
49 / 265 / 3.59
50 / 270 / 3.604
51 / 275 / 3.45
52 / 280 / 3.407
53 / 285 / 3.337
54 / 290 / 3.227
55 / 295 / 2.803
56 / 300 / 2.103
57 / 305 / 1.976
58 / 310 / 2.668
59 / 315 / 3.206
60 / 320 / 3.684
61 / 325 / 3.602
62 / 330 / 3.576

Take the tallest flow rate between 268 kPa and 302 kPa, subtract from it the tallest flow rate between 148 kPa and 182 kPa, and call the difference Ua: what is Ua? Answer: 0.27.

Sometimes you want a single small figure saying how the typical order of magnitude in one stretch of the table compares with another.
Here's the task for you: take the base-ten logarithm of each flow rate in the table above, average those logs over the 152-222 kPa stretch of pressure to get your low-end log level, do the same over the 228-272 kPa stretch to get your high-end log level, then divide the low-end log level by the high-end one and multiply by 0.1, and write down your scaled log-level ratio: 0.094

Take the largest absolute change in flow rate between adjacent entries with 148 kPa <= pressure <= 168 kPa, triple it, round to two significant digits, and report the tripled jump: 0.36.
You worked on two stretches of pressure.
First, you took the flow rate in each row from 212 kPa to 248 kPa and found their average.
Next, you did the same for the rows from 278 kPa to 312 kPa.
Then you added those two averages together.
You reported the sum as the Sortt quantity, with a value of 6.1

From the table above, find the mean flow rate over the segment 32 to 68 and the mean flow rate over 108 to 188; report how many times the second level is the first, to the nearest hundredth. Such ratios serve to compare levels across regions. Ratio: 1.02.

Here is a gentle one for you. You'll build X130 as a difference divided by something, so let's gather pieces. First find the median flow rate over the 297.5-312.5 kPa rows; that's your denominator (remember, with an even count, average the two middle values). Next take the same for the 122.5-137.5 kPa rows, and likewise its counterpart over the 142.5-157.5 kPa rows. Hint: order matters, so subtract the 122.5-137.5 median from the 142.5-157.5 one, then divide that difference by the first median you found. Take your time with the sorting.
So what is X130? 0.108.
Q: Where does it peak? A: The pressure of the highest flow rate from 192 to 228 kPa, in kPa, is 195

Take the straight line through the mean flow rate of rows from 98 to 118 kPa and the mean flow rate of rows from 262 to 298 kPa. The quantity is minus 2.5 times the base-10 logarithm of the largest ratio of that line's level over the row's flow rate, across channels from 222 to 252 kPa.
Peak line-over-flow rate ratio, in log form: -0.04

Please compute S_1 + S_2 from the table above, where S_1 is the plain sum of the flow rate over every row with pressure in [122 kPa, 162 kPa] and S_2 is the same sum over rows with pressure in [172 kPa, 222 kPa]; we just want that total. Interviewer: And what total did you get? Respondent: 58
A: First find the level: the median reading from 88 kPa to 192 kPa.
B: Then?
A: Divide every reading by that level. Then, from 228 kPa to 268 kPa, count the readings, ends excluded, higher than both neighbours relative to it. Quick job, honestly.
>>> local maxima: 3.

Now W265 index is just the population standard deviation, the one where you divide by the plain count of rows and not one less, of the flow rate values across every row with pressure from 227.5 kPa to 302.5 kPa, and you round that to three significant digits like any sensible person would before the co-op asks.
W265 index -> 0.409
